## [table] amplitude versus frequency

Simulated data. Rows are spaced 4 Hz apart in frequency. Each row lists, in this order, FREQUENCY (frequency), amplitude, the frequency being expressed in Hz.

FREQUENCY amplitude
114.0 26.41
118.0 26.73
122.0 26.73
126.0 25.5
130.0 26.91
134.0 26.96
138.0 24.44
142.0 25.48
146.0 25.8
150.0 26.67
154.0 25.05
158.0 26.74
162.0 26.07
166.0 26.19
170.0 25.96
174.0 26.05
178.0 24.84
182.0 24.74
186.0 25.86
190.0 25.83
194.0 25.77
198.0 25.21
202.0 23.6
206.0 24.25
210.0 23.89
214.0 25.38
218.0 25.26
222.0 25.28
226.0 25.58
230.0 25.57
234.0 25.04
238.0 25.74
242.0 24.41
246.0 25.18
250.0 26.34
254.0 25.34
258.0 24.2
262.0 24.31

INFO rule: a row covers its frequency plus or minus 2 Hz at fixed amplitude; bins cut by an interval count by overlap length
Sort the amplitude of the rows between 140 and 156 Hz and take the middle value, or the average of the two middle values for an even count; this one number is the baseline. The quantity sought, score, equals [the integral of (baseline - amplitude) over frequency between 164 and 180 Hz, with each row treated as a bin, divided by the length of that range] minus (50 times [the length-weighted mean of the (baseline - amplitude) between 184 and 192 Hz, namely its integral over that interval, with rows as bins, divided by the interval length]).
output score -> 10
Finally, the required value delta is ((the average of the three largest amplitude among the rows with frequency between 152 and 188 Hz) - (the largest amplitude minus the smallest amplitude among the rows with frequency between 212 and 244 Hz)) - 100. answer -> -75.0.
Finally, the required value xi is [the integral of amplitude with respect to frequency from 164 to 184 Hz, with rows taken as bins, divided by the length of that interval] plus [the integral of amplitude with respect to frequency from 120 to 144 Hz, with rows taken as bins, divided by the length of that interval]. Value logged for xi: 51.6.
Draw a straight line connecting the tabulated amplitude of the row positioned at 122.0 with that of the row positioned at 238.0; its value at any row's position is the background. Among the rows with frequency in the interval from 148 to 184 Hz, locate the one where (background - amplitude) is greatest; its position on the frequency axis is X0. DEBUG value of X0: 182.0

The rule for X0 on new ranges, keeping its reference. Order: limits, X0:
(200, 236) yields 202.0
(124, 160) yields 138.0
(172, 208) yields 202.0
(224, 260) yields 258.0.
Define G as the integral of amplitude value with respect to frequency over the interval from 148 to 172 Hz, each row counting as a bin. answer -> 627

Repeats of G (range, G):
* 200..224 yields 591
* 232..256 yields 608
